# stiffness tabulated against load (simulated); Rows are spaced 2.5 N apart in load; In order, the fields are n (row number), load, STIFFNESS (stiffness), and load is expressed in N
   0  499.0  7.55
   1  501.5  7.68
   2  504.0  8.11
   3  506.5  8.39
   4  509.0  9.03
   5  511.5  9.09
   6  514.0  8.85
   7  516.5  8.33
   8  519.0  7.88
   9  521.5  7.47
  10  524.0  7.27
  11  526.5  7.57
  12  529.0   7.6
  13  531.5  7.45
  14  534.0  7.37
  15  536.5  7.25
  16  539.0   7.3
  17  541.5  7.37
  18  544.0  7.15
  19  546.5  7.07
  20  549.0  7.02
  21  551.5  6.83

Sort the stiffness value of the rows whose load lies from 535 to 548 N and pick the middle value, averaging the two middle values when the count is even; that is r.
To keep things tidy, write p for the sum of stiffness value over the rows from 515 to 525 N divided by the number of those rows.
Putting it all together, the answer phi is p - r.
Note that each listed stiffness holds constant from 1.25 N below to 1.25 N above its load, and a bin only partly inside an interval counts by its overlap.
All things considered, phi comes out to 0.5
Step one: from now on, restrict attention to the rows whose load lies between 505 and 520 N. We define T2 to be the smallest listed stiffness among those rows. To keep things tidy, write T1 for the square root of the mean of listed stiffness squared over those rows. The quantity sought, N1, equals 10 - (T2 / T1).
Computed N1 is 9.08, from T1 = 8.61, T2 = 7.88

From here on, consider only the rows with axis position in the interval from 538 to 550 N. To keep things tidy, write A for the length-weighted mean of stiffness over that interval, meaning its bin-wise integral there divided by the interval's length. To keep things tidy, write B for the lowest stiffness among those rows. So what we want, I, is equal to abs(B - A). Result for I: 0.16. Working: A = 7.18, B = 7.02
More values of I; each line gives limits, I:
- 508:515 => 0.14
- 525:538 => 0.19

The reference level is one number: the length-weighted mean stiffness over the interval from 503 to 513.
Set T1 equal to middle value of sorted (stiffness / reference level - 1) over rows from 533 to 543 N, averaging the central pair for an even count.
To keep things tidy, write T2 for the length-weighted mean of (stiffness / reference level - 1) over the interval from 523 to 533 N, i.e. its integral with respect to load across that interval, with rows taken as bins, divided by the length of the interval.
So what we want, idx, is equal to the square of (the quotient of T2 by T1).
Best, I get 0.8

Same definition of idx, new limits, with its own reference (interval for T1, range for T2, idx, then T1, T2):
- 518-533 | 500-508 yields 0.3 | -0.13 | -0.069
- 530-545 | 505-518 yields 0.0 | -0.15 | 0.004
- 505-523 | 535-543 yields 23.3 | -0.03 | -0.158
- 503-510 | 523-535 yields 18.4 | -0.03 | -0.140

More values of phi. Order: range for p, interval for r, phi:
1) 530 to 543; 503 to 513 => -1.4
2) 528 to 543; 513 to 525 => -0.5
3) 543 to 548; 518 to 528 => -0.4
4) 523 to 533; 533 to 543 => 0.1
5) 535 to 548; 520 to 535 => -0.2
